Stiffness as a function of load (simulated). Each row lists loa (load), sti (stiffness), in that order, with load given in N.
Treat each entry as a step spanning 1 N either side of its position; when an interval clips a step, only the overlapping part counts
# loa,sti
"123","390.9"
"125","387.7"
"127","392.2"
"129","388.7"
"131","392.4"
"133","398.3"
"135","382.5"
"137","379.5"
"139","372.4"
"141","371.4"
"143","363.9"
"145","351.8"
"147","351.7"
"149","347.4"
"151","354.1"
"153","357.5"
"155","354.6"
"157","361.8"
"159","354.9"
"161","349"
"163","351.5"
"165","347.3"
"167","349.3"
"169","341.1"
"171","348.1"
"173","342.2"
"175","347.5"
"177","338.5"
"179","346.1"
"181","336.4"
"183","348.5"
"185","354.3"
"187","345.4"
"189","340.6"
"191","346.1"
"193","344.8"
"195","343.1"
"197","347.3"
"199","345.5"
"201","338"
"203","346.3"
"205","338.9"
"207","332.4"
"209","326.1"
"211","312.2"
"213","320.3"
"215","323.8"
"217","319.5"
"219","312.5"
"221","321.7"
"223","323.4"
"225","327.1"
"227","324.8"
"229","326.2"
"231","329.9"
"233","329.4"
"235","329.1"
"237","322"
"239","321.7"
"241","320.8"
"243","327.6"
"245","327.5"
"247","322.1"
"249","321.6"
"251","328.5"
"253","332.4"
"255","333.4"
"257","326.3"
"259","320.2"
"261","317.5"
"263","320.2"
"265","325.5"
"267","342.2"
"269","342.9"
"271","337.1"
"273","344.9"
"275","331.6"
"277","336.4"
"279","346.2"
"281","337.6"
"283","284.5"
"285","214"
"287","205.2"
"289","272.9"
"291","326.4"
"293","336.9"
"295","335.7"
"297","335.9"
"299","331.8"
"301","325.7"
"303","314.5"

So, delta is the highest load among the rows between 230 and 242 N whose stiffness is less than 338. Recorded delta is 241 N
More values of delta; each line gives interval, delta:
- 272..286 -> 285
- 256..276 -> 275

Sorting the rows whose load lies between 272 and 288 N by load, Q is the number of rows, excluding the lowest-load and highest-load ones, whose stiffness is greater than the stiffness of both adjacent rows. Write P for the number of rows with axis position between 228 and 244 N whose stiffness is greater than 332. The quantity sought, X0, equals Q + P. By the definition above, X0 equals 1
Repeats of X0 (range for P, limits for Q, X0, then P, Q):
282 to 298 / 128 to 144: 4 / 3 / 1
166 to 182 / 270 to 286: 10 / 8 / 2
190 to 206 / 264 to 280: 10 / 8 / 2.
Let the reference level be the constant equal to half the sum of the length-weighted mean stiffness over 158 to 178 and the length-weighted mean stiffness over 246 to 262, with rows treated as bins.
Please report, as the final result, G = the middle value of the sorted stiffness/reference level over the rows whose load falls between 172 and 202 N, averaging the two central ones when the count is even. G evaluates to 1.03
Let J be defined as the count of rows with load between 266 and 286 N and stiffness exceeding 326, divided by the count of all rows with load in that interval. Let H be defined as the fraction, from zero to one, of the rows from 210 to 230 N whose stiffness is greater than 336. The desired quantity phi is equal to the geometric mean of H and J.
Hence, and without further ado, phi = 0.00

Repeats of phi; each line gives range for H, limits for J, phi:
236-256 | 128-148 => 0.00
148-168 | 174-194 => 1.00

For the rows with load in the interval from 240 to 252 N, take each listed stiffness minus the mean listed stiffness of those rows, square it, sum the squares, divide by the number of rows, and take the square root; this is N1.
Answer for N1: 3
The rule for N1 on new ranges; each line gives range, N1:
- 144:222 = 12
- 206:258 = 5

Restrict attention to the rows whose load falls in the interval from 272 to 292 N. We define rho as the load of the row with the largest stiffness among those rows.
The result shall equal 279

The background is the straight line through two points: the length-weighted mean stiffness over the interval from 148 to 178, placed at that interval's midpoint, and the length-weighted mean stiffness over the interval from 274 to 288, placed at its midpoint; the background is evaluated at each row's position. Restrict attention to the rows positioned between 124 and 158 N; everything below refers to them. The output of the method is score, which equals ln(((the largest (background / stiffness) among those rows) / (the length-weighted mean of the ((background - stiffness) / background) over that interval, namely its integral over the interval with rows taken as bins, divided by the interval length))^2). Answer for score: 7.1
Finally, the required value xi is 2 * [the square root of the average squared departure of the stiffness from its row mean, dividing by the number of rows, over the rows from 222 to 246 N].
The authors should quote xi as 6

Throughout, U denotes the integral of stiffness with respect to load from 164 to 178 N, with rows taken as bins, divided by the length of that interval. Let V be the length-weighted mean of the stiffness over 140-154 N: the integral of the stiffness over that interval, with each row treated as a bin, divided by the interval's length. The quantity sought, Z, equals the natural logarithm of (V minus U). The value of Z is 2.5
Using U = 345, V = 357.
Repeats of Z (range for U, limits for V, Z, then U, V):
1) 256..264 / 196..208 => 3.0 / 321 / 341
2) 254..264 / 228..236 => 1.6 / 324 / 329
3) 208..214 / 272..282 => 3.0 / 320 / 339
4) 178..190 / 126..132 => 3.8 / 345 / 391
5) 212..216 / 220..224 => -0.7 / 322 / 323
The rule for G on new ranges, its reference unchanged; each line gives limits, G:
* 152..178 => 1.04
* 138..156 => 1.06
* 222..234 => 0.97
